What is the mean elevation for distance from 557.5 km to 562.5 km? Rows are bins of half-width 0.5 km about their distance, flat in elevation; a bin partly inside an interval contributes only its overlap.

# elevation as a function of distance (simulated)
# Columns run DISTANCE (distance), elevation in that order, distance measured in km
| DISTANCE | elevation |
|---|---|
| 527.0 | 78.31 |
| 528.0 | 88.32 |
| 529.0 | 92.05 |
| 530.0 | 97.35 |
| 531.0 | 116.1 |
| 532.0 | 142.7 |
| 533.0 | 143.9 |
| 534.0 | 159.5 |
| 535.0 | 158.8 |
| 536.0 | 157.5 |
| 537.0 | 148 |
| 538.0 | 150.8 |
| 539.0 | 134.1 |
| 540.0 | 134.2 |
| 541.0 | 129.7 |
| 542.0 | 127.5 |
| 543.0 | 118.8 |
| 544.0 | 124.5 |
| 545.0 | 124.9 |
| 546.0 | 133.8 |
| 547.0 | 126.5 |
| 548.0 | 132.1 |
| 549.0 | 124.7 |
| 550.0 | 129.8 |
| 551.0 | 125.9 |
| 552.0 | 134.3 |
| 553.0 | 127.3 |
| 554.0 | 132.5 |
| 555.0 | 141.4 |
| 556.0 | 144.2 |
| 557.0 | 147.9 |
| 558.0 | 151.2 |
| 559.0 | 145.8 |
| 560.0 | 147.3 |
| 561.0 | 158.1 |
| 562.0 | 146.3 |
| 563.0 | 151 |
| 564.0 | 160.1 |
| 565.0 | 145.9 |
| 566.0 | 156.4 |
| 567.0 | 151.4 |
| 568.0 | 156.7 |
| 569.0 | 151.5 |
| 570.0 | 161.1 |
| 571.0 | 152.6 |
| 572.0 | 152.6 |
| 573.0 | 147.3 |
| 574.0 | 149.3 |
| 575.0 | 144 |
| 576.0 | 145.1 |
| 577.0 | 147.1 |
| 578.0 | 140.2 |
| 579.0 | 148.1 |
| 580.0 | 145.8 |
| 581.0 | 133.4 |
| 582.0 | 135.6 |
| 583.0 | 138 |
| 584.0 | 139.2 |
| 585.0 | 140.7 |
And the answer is 150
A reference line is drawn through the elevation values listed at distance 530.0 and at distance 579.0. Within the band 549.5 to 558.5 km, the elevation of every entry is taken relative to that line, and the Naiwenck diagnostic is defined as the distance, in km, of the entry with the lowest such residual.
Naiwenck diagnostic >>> 553.0 km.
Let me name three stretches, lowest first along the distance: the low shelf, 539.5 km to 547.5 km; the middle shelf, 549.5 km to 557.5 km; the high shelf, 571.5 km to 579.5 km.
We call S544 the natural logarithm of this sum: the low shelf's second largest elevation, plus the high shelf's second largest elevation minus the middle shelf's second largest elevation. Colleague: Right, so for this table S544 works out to 4.93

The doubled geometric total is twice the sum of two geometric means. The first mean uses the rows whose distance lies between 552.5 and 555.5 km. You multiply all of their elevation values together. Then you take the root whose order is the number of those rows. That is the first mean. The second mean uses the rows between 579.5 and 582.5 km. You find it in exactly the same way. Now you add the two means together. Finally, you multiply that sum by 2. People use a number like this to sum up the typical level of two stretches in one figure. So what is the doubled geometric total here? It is 544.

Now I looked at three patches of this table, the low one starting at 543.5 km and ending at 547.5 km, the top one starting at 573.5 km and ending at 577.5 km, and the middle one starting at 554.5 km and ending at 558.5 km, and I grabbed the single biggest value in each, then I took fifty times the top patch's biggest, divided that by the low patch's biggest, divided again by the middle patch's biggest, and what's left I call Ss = 0.369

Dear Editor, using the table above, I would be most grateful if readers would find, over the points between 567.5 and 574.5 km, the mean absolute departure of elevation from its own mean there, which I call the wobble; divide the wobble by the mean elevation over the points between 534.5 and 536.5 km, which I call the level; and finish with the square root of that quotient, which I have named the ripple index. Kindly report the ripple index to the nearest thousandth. 0.146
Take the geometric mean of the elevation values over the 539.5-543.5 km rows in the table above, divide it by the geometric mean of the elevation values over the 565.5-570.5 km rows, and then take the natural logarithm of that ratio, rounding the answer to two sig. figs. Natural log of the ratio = -0.20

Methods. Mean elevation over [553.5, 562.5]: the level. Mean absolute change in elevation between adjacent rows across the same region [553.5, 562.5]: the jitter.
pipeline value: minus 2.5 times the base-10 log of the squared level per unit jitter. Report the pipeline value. -8.87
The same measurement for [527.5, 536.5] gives -8.14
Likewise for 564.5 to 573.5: -8.94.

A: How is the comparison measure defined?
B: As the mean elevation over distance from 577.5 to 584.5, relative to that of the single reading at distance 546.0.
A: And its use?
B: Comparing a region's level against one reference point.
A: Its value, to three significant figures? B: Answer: 1.05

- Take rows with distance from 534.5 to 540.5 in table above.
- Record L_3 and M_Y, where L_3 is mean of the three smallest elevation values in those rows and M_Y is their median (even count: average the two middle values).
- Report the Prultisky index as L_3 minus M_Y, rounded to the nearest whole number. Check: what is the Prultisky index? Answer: -11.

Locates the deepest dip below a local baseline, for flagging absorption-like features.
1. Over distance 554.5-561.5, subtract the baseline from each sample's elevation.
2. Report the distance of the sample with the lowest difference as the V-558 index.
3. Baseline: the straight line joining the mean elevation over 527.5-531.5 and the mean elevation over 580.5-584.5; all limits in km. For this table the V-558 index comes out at 555.0 km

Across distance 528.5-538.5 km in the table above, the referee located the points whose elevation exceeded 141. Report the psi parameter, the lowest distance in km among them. 532.0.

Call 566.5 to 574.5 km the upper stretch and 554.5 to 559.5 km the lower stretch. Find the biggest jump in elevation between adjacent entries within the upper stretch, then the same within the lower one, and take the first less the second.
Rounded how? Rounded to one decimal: 4.2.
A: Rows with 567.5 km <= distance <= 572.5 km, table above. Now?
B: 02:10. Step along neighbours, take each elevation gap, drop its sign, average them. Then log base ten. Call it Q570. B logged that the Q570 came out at 0.765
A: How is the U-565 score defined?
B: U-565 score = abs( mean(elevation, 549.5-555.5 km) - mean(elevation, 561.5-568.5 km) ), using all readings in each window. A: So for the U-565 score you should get 21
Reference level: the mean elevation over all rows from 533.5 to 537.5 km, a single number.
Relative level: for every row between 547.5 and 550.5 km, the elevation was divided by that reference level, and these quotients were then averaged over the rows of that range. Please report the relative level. 0.83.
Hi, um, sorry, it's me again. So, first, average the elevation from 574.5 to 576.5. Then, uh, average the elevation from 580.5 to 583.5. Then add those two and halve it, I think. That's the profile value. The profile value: 140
